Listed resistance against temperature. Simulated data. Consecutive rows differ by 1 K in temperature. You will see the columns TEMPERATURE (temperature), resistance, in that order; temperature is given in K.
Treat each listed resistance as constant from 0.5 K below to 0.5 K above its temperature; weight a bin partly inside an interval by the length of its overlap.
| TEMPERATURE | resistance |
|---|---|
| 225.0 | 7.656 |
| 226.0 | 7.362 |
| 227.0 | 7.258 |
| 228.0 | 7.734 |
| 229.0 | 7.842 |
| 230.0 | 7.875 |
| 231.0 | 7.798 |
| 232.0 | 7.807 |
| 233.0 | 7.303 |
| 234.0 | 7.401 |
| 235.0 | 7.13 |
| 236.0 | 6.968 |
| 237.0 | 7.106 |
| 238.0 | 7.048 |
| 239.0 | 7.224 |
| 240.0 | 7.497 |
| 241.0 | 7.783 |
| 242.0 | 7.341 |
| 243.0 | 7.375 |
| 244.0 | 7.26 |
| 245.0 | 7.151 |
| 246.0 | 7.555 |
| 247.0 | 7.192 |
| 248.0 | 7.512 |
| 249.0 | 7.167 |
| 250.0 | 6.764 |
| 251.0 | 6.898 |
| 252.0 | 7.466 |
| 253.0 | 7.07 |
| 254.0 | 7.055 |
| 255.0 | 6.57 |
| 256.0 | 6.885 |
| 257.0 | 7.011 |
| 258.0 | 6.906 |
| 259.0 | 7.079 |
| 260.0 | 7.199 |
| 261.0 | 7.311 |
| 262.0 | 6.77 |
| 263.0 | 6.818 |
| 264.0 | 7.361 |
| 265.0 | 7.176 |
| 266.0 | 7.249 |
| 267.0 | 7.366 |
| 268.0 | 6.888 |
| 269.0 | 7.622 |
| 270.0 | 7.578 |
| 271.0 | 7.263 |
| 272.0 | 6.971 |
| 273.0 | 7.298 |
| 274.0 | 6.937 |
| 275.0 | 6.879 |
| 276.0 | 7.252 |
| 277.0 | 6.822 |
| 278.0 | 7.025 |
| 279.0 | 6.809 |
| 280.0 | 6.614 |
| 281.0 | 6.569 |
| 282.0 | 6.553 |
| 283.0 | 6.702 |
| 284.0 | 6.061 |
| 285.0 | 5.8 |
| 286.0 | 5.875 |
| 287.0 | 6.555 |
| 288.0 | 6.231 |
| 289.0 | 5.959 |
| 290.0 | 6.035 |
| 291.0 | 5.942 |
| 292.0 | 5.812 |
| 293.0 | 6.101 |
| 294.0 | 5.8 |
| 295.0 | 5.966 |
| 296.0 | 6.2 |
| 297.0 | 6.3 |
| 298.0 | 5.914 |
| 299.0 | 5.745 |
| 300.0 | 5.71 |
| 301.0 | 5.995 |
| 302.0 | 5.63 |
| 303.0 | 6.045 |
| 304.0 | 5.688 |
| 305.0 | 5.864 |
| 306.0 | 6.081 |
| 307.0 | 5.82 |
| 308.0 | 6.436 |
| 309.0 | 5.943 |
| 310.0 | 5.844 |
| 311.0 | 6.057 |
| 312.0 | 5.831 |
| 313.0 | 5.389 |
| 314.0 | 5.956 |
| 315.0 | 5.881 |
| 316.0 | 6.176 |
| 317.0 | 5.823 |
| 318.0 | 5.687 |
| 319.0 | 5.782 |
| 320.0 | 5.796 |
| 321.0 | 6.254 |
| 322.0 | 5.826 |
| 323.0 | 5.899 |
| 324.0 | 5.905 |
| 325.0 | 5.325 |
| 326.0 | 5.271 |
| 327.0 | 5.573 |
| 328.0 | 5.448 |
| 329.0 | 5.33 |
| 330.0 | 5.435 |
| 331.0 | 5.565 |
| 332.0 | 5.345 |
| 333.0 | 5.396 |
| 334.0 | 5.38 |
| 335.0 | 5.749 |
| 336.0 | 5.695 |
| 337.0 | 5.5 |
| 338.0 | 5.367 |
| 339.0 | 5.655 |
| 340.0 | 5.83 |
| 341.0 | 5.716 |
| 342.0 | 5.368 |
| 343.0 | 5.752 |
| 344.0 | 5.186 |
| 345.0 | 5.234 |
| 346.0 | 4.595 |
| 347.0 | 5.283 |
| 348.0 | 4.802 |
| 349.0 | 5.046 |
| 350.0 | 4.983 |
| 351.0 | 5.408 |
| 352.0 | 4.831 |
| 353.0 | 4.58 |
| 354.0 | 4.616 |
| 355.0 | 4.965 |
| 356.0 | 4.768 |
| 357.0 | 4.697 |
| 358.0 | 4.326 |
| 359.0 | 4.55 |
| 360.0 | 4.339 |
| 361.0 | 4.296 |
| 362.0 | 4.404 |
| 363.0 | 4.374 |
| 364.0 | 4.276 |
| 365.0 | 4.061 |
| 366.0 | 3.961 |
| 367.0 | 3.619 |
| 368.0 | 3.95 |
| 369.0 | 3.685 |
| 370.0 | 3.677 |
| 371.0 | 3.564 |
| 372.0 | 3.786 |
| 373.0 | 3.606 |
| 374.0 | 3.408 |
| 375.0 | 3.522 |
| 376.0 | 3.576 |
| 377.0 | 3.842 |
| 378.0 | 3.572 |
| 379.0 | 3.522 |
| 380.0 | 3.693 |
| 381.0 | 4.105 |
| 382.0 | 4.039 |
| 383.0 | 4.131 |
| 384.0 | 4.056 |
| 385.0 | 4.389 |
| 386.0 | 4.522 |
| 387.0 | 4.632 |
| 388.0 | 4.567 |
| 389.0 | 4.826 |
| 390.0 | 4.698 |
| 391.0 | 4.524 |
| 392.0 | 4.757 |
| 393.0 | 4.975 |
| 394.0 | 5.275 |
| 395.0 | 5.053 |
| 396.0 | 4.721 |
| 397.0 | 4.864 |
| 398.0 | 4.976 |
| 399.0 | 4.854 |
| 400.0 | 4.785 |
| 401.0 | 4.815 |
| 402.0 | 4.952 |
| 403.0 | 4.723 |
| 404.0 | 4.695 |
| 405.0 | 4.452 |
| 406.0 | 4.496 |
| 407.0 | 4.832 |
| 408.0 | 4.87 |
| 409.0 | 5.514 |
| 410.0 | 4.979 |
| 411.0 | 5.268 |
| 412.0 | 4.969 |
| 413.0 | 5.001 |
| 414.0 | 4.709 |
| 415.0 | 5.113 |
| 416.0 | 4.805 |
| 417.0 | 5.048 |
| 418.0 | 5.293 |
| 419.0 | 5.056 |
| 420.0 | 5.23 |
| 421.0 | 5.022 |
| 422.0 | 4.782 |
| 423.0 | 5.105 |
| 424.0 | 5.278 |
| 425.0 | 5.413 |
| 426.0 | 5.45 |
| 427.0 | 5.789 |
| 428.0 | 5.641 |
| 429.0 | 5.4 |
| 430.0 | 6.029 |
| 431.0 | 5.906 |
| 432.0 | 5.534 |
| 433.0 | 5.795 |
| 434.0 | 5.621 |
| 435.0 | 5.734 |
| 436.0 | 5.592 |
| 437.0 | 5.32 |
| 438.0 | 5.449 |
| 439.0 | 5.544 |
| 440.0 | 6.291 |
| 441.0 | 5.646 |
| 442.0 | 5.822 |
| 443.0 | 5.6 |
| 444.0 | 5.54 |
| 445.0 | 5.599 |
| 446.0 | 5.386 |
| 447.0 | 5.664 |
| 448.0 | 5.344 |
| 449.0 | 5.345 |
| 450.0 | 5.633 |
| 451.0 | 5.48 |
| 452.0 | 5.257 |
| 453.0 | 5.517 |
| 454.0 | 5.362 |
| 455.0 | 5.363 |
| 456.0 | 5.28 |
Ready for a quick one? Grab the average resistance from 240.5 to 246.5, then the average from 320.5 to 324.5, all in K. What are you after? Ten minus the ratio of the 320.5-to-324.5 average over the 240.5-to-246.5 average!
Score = 9.2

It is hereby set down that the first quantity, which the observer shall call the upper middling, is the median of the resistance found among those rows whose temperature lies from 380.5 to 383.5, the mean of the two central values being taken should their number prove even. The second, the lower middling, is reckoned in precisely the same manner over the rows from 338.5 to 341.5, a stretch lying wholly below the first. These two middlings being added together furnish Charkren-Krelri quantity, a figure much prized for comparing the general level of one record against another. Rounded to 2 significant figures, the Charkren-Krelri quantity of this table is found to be 9.8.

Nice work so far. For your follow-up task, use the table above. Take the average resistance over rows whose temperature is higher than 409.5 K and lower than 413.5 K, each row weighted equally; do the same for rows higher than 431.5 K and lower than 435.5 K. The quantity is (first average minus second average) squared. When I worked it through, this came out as 0.38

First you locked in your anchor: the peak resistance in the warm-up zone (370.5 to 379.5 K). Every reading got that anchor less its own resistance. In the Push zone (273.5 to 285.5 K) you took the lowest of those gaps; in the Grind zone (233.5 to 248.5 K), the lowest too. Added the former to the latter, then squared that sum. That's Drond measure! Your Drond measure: 54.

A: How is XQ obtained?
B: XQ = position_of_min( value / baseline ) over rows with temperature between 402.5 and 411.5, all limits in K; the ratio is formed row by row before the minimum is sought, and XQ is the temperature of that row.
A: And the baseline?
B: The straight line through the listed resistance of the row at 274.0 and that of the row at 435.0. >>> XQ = 405.0 K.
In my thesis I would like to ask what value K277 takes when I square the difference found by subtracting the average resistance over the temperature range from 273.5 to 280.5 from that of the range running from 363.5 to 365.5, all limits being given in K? 7.5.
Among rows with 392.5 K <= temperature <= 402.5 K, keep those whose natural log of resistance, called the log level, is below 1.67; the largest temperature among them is 402.0 K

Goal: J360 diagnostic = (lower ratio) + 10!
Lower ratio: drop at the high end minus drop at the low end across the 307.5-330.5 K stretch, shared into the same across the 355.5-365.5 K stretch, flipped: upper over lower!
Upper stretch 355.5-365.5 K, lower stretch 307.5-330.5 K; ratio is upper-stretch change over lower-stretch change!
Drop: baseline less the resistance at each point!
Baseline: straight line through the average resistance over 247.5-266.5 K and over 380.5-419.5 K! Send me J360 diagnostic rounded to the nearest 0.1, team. 10.9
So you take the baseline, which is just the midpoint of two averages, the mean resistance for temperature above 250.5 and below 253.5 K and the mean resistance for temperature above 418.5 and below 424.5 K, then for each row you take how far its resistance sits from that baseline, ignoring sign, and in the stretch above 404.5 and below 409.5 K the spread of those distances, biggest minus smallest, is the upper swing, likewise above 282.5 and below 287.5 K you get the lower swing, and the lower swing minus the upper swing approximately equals -0.52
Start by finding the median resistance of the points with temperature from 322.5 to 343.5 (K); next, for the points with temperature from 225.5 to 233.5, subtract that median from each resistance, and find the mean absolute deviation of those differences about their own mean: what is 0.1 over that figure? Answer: 0.42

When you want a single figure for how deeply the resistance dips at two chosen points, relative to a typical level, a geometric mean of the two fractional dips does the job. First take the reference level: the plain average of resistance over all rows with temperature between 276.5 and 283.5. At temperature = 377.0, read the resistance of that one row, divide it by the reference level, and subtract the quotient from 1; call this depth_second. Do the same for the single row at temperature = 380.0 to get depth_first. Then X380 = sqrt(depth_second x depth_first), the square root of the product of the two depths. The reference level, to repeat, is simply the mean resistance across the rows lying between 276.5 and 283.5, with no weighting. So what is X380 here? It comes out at 0.44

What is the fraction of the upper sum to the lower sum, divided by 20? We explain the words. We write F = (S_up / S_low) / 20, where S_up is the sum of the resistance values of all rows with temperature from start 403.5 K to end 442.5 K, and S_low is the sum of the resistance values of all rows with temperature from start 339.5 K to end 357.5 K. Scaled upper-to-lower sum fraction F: 0.113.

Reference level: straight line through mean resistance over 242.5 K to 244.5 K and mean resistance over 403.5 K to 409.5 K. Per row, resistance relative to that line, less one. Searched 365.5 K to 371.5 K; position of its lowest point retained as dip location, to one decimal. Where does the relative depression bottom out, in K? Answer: 371.0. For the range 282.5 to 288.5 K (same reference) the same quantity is 285.0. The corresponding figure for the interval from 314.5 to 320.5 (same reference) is 318.0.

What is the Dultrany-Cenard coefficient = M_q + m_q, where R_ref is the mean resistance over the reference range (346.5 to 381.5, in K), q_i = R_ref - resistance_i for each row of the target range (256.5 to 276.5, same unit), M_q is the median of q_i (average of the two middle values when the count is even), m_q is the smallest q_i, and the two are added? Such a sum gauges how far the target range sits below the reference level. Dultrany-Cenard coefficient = -6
